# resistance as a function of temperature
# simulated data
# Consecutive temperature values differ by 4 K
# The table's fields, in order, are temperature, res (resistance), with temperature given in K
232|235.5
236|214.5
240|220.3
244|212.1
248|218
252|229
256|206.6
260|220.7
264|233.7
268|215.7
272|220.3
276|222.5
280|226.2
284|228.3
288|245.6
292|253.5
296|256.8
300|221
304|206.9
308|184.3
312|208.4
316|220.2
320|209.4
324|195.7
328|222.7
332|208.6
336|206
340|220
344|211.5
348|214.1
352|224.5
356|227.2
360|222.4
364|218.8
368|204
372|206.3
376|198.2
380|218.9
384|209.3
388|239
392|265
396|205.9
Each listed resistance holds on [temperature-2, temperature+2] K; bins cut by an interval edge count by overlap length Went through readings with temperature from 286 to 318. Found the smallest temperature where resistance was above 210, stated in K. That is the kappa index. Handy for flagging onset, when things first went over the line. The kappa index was 288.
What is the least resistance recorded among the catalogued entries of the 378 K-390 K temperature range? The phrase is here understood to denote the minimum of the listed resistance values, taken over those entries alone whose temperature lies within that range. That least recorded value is 209.3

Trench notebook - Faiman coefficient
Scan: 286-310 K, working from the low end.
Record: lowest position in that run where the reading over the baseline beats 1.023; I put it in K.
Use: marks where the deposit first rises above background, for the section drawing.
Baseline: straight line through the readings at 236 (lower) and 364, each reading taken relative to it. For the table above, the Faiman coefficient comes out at 288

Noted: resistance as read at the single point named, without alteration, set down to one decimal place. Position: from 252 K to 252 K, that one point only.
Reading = 229.0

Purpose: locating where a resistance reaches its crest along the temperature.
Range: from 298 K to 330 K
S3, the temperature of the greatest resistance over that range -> 328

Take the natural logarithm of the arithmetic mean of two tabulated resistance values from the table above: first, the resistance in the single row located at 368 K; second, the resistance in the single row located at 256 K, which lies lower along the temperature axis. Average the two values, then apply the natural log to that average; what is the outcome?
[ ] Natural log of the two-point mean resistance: 5.32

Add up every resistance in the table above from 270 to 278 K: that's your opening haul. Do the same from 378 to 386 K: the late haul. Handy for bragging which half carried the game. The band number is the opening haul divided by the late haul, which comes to 1.03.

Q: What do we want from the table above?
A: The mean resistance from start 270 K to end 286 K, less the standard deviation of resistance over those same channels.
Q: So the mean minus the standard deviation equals 221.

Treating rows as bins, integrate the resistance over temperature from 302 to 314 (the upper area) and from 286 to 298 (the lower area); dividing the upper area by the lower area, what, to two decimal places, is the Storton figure 0.79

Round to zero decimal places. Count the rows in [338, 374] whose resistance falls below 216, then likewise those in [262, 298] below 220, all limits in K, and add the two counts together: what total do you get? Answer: 5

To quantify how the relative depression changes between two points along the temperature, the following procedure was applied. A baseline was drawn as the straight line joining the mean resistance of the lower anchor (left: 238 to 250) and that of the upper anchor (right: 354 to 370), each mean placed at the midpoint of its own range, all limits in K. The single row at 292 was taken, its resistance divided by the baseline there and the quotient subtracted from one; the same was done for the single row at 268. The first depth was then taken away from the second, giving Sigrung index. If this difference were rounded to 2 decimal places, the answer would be 0.17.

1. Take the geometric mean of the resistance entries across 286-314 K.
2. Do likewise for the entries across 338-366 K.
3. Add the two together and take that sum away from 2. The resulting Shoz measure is -441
